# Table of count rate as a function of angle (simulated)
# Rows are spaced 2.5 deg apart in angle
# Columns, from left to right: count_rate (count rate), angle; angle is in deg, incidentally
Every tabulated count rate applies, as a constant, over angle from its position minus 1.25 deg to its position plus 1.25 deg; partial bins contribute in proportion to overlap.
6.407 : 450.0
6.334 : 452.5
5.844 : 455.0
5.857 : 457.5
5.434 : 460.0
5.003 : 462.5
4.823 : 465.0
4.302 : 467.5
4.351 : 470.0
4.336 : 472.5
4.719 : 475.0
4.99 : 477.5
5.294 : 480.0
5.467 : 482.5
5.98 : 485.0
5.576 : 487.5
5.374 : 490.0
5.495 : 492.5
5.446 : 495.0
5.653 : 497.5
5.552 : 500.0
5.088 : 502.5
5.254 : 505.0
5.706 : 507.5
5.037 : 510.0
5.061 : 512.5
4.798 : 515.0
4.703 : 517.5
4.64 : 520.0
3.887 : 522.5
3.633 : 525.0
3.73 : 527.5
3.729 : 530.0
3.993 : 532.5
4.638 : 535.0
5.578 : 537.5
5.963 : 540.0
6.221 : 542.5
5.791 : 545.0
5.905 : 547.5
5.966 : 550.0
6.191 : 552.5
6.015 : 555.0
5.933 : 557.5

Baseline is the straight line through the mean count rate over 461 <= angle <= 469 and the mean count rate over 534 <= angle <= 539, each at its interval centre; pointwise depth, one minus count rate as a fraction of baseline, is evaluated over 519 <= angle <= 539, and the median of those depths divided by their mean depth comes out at 1.3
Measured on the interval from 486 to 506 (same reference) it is 1.1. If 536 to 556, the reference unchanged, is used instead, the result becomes 1.0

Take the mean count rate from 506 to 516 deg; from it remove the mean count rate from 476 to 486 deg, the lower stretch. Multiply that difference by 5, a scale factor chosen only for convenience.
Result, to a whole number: -1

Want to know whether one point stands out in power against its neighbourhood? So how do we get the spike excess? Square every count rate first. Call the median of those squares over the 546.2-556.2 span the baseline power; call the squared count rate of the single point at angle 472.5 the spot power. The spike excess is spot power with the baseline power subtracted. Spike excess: -17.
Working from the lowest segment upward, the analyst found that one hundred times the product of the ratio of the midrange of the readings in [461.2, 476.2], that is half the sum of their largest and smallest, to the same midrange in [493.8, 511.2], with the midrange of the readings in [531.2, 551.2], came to 442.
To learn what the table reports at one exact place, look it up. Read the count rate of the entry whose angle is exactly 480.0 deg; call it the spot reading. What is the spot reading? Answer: 5.294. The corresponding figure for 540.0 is 5.963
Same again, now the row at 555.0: 6.015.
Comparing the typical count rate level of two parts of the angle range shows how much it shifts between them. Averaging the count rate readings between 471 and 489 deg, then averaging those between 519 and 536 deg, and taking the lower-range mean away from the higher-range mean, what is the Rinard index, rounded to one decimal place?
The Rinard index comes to -1.2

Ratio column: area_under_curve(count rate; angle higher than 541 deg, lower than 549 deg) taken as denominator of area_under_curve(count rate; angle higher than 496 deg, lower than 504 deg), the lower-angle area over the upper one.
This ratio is 0.9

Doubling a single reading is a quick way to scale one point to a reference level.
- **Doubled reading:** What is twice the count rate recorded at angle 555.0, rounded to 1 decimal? 12.0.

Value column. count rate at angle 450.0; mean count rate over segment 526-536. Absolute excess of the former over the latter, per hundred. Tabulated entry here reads 0.024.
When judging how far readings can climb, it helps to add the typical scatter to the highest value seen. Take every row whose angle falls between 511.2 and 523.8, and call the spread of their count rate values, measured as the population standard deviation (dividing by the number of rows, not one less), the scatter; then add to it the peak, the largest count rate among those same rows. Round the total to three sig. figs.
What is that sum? 5.45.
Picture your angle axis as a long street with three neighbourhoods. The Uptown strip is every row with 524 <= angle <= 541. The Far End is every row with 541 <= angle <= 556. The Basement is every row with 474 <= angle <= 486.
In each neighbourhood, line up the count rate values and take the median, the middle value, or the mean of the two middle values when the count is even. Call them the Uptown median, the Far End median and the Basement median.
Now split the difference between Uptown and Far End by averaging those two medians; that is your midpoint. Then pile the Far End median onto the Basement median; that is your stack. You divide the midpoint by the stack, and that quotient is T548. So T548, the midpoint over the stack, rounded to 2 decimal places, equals 0.44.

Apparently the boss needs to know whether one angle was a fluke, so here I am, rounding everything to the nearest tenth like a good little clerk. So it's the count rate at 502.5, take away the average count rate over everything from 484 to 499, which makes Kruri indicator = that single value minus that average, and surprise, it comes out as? -0.5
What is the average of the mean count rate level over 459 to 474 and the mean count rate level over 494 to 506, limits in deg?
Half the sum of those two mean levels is 5.05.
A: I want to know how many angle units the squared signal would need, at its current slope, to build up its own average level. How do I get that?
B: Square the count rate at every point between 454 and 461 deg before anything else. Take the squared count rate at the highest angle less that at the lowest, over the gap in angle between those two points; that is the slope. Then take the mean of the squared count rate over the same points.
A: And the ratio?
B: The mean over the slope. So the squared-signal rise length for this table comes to -35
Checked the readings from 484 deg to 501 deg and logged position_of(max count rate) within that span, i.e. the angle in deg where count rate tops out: 485.0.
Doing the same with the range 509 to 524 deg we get 512.5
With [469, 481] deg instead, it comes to 480.0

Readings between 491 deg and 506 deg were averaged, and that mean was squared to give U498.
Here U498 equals 29.3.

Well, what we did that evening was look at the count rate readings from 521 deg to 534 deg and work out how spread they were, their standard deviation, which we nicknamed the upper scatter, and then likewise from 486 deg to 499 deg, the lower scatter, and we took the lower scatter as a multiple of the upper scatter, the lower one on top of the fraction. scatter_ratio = 0.8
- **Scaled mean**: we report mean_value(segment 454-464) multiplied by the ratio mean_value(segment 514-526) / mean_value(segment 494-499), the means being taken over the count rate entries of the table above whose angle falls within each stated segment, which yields 4.3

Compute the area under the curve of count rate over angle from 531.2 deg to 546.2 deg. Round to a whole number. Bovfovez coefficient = 80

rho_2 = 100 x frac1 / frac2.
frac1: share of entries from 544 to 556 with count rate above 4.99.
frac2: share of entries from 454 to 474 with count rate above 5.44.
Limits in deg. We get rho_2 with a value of 400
